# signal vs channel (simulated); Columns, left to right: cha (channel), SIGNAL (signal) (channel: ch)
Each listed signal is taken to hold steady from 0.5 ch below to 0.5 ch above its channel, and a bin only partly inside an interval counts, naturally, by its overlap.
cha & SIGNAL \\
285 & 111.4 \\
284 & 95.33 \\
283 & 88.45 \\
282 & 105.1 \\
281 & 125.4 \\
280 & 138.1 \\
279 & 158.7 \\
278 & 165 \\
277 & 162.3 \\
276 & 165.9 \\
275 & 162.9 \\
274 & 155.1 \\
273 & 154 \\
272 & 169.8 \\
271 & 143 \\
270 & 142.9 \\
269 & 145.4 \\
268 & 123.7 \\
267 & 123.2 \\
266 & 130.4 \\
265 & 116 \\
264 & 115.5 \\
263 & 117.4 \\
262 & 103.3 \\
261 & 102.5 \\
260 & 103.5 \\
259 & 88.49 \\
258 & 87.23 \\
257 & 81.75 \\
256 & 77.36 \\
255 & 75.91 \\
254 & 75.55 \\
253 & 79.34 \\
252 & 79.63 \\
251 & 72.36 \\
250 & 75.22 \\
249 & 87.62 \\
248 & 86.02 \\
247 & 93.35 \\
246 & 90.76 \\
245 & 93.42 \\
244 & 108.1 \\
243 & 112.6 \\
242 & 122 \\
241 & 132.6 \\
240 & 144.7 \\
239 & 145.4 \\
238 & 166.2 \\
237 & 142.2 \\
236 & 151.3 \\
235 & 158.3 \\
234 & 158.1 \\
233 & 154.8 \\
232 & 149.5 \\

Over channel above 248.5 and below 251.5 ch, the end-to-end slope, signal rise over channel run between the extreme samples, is -7.6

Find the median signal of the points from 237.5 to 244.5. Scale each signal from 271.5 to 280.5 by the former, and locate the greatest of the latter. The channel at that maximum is 272 ch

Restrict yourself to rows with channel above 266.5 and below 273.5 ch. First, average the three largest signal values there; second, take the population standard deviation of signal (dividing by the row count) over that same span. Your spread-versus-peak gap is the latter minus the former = -141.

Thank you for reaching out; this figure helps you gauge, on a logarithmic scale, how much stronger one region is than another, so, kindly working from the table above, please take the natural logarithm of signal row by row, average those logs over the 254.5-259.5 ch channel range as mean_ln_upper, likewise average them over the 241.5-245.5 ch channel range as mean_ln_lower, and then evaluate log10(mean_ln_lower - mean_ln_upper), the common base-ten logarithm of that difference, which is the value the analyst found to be -0.55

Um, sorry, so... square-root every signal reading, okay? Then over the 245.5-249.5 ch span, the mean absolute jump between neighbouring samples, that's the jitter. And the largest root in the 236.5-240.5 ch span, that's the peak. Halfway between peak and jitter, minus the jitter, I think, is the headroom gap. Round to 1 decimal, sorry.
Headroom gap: 6.3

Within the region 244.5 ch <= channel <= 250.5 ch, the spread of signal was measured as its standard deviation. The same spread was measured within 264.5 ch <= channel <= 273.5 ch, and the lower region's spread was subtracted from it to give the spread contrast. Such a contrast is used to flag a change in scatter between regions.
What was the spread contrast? 10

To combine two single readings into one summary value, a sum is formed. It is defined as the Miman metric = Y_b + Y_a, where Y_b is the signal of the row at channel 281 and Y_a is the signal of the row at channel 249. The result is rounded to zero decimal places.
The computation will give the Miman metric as 213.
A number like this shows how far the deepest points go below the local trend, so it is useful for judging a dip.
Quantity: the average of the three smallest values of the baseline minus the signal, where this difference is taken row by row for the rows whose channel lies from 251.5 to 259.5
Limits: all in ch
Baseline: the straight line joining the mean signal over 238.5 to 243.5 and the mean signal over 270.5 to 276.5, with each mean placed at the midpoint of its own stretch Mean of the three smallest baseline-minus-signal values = 59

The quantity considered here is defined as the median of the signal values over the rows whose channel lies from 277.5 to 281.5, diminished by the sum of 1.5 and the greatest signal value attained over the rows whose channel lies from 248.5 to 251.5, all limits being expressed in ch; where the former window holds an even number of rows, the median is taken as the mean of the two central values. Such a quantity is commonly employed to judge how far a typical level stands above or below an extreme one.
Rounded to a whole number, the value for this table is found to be 59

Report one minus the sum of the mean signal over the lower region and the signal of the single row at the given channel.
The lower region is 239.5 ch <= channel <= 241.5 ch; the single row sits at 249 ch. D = -225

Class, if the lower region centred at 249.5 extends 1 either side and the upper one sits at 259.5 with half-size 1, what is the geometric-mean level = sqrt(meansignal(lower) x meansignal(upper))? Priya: 88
